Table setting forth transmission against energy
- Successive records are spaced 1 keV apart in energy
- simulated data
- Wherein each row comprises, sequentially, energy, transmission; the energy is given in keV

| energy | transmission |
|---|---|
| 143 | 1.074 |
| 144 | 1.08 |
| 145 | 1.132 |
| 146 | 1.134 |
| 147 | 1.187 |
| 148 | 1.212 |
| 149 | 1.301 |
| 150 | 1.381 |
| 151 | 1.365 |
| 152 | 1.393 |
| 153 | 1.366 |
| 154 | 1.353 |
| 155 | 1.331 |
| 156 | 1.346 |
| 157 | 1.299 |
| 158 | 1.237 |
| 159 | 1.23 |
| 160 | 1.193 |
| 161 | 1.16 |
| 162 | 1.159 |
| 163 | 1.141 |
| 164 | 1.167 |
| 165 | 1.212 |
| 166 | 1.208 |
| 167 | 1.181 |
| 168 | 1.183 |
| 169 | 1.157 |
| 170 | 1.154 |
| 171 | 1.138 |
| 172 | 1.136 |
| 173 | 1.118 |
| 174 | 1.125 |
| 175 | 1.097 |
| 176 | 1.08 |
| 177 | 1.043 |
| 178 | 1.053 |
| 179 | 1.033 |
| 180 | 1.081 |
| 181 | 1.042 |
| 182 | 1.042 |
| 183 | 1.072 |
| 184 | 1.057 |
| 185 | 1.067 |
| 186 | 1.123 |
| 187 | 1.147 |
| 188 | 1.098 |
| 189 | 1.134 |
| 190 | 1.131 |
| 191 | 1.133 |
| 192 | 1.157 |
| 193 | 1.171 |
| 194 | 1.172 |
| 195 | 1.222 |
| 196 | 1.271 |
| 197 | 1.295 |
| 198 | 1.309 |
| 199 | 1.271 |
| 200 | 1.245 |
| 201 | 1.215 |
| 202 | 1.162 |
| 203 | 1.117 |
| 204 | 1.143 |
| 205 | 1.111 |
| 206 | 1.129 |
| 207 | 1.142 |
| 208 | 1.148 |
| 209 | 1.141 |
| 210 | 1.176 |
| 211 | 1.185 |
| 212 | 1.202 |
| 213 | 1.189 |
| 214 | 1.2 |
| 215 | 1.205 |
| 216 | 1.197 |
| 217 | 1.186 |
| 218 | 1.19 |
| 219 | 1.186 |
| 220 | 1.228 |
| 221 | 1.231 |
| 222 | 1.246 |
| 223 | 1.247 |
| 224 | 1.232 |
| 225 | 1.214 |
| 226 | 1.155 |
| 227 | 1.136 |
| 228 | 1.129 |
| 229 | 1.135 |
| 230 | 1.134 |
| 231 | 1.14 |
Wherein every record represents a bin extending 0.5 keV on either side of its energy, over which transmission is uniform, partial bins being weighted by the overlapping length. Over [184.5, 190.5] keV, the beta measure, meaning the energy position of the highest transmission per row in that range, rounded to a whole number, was 187 keV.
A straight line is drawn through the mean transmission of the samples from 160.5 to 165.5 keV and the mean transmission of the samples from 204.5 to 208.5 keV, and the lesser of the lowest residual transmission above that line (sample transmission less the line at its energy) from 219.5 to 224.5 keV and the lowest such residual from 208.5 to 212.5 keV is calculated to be 0.011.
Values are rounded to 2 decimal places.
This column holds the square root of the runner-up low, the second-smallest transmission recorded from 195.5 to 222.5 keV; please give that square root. 1.06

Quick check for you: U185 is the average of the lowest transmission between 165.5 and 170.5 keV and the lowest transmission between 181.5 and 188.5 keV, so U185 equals 1.098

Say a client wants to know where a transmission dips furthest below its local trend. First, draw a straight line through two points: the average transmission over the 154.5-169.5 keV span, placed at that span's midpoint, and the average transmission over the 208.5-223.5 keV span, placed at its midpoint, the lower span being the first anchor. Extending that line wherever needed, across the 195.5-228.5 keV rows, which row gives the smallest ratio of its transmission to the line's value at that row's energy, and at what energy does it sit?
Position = 205 keV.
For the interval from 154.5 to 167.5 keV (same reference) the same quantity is 163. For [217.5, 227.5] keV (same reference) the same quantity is 227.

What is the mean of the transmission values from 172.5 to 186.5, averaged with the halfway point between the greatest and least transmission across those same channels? 1.08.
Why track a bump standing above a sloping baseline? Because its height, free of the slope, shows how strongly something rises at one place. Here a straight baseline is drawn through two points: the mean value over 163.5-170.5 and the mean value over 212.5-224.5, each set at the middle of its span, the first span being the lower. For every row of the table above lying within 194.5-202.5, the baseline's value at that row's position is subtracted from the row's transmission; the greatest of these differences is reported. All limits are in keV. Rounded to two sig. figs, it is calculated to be 0.11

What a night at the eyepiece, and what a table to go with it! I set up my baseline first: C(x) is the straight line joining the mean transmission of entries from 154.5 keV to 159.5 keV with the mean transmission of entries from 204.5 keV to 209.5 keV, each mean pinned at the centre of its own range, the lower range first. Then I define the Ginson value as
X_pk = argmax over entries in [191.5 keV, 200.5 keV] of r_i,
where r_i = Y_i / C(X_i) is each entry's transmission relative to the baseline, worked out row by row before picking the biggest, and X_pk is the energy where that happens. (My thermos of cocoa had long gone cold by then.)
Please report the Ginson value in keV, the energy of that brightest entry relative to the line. 198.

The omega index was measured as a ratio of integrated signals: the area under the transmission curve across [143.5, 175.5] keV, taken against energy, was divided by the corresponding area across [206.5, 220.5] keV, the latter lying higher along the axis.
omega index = 2.3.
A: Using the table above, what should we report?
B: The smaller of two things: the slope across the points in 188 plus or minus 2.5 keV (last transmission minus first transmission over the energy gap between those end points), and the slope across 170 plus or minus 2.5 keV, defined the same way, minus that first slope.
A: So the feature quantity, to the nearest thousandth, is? -0.014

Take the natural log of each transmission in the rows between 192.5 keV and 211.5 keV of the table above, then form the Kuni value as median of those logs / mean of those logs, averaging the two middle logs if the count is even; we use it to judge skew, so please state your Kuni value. 0.92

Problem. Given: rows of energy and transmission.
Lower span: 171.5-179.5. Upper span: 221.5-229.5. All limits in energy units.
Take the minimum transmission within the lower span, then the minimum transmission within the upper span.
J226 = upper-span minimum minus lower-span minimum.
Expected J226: 0.10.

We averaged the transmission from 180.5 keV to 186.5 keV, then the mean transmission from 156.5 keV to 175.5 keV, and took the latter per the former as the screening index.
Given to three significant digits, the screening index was 1.10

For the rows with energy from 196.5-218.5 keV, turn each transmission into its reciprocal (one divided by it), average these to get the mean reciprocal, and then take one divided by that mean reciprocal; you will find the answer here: 1.19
